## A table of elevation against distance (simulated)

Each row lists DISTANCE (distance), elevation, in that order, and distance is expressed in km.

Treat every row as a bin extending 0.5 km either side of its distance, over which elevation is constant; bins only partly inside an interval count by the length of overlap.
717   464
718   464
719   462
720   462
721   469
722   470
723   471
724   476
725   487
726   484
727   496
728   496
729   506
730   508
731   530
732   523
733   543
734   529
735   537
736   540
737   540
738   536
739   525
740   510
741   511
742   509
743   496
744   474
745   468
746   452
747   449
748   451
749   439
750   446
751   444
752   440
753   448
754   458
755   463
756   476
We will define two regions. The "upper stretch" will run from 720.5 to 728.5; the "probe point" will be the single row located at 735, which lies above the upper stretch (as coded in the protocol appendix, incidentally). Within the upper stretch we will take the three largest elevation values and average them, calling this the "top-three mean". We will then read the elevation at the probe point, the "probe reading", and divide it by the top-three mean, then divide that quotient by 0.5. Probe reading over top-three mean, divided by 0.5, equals 2.18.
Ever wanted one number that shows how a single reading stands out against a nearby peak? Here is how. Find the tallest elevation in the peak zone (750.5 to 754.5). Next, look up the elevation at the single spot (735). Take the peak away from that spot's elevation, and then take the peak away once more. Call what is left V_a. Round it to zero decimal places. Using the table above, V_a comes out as -379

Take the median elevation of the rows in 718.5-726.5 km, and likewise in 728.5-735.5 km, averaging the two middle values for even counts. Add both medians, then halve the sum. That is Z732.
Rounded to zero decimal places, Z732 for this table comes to 500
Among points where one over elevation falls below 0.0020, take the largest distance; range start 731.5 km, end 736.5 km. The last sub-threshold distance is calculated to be 736 km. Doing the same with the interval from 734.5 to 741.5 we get 741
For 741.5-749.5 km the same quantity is 742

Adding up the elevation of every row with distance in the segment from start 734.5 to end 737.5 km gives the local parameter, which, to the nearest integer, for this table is 1617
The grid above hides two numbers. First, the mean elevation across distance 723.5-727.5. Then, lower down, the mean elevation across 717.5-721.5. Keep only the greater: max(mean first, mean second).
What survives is 486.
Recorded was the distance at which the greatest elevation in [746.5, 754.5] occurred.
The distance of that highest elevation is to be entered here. 754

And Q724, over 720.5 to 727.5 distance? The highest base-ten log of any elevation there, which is 2.70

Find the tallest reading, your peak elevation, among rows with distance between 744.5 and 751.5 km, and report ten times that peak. 4680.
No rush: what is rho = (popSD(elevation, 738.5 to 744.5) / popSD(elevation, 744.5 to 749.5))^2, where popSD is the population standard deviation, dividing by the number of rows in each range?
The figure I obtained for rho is 2.9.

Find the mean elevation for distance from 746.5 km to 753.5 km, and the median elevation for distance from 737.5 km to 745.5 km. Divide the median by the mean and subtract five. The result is -3.86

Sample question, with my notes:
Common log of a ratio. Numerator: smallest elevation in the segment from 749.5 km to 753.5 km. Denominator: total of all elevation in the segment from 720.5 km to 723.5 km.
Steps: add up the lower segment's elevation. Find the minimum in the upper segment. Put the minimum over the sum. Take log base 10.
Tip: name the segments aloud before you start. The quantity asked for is -0.51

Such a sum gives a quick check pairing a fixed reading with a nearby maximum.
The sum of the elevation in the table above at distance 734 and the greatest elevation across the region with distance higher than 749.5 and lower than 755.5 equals 992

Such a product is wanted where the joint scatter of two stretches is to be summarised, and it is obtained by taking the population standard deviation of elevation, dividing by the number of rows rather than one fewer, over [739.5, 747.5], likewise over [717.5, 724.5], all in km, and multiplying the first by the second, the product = 119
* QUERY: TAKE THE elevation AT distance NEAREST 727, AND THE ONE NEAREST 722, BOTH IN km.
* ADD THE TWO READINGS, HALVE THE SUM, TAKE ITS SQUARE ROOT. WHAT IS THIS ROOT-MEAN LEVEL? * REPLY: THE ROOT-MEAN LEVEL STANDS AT 22.0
